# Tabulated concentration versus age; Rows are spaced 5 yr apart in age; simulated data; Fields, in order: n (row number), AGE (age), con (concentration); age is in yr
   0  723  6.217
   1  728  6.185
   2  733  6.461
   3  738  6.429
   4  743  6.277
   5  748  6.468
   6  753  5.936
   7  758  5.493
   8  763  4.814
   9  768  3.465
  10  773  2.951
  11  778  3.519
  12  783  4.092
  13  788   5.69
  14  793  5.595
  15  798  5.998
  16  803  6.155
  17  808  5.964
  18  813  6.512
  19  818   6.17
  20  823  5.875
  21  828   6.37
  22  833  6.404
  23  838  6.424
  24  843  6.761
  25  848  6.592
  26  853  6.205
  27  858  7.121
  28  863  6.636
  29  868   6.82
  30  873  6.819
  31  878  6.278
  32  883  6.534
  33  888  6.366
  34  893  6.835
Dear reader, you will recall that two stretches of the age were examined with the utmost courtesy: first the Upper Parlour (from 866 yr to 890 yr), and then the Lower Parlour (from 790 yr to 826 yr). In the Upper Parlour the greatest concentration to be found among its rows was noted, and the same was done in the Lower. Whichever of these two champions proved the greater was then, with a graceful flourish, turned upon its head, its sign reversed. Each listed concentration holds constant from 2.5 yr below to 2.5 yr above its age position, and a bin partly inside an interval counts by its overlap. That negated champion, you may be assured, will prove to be -6.82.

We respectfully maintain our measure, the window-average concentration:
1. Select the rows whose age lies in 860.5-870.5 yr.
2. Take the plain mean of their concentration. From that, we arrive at 6.73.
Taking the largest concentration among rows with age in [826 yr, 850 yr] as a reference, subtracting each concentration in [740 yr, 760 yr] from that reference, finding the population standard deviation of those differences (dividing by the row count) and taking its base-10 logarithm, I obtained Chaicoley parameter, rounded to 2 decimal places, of -0.43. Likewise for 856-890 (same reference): -0.57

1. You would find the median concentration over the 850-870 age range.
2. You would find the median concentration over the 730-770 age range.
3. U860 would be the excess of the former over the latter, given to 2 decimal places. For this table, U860 0.62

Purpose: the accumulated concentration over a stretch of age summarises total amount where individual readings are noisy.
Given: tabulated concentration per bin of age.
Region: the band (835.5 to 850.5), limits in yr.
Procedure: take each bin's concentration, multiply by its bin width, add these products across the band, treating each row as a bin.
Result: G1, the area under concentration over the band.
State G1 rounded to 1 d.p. 98.9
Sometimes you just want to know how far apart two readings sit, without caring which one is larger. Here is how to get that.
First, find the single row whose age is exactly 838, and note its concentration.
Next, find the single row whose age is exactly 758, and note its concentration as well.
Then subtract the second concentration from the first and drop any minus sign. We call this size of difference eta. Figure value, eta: 0.9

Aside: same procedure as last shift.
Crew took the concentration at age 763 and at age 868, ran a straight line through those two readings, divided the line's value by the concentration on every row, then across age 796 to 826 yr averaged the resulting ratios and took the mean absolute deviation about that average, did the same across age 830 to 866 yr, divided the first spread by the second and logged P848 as 1.1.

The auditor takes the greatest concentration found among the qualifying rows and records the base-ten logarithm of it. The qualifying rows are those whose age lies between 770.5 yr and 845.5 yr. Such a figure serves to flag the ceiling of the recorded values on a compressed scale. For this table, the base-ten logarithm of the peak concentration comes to 0.830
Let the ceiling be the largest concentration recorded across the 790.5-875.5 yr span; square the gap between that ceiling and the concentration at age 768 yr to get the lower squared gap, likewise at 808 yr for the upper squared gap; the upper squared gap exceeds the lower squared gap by -12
